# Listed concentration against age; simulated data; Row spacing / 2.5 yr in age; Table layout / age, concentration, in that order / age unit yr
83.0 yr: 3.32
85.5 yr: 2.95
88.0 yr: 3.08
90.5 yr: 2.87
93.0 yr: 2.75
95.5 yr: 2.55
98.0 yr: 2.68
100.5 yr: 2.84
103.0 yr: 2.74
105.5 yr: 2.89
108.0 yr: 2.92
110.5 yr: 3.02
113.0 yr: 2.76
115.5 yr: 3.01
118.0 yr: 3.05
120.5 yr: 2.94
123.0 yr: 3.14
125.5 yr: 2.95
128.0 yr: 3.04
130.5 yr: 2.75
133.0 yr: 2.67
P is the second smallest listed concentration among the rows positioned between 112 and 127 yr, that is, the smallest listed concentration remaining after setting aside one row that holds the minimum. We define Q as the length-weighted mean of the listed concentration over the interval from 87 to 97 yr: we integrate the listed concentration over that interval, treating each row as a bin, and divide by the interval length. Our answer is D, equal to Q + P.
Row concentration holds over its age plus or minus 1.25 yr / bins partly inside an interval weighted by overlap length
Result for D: 5.74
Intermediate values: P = 2.94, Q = 2.80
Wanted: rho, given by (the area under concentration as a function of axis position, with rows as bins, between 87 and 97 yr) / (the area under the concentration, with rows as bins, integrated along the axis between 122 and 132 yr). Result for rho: 0.95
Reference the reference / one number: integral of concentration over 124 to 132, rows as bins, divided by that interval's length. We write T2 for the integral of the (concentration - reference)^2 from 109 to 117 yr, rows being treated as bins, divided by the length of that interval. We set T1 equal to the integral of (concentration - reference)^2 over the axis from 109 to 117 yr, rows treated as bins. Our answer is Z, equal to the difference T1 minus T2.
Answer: 0.101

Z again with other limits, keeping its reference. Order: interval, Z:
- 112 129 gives 0.277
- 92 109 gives 0.577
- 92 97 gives 0.322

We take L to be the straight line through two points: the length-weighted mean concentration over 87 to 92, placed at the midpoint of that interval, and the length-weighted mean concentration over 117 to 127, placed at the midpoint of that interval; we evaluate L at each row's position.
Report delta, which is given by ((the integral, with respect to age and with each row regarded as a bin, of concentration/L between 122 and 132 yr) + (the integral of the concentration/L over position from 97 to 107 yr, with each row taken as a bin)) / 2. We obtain 9.57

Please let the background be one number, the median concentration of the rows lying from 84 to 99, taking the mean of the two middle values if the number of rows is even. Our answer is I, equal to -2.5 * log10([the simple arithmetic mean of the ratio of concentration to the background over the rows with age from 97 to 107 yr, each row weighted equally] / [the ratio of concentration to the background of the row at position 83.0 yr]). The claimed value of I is 0.19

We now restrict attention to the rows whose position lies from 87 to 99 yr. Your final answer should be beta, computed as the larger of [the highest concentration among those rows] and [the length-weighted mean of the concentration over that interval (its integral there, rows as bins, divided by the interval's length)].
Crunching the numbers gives 3.08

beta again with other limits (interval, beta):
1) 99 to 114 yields 3.02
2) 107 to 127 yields 3.14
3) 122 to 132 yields 3.14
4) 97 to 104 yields 2.84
